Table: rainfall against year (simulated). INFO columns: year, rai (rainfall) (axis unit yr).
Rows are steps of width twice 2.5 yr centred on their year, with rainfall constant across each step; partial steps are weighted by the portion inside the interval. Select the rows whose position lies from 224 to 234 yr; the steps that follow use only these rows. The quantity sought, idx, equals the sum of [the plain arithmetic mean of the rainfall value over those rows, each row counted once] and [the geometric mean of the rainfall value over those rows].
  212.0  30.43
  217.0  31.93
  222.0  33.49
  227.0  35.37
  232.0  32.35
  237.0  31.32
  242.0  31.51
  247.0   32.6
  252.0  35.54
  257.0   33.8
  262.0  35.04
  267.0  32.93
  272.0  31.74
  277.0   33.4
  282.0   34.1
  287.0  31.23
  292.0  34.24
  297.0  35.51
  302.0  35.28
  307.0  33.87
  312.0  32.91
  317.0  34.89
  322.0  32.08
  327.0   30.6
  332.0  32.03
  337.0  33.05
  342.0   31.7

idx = 67.7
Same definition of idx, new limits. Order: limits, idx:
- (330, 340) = 65.1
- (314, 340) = 65.0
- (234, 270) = 66.5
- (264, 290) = 65.3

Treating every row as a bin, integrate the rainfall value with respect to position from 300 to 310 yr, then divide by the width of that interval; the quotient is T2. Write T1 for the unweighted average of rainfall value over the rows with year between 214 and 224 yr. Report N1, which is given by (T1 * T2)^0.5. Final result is 33.6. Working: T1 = 32.7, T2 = 34.5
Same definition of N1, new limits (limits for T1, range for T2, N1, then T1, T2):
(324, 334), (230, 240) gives 31.6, 31.3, 31.8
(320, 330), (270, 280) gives 32.0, 31.3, 32.7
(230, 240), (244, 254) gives 32.8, 31.8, 33.9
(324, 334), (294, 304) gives 33.3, 31.3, 35.3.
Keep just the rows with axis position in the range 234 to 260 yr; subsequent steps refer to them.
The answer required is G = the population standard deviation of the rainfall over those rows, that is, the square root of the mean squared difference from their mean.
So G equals 1.57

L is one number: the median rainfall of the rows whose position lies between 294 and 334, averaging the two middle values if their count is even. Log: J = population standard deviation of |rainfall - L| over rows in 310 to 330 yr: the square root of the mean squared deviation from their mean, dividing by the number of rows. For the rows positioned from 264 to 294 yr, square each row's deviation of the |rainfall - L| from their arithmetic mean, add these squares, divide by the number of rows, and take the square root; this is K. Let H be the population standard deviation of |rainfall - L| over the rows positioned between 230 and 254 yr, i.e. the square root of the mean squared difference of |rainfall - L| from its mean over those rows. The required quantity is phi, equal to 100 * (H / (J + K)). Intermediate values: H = 0.56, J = 0.83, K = 0.724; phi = 36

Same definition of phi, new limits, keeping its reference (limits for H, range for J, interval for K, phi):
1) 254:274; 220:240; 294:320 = 41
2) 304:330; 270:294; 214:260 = 58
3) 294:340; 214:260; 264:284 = 59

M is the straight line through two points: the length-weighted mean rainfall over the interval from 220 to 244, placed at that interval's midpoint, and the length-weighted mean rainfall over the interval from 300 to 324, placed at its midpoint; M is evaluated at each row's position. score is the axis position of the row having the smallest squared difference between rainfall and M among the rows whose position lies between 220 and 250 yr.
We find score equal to 247.0 yr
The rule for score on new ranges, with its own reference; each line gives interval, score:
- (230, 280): 277.0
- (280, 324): 307.0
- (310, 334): 312.0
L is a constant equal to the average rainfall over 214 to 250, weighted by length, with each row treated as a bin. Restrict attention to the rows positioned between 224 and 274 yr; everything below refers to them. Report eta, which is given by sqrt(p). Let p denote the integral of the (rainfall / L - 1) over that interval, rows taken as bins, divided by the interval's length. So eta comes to 0.13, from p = 0.018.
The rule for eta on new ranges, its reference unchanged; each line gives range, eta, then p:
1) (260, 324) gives 0.17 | 0.030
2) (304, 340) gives 0.06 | 0.004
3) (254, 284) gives 0.16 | 0.026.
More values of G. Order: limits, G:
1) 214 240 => 1.43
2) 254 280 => 1.08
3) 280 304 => 1.53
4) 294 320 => 0.97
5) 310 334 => 1.41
